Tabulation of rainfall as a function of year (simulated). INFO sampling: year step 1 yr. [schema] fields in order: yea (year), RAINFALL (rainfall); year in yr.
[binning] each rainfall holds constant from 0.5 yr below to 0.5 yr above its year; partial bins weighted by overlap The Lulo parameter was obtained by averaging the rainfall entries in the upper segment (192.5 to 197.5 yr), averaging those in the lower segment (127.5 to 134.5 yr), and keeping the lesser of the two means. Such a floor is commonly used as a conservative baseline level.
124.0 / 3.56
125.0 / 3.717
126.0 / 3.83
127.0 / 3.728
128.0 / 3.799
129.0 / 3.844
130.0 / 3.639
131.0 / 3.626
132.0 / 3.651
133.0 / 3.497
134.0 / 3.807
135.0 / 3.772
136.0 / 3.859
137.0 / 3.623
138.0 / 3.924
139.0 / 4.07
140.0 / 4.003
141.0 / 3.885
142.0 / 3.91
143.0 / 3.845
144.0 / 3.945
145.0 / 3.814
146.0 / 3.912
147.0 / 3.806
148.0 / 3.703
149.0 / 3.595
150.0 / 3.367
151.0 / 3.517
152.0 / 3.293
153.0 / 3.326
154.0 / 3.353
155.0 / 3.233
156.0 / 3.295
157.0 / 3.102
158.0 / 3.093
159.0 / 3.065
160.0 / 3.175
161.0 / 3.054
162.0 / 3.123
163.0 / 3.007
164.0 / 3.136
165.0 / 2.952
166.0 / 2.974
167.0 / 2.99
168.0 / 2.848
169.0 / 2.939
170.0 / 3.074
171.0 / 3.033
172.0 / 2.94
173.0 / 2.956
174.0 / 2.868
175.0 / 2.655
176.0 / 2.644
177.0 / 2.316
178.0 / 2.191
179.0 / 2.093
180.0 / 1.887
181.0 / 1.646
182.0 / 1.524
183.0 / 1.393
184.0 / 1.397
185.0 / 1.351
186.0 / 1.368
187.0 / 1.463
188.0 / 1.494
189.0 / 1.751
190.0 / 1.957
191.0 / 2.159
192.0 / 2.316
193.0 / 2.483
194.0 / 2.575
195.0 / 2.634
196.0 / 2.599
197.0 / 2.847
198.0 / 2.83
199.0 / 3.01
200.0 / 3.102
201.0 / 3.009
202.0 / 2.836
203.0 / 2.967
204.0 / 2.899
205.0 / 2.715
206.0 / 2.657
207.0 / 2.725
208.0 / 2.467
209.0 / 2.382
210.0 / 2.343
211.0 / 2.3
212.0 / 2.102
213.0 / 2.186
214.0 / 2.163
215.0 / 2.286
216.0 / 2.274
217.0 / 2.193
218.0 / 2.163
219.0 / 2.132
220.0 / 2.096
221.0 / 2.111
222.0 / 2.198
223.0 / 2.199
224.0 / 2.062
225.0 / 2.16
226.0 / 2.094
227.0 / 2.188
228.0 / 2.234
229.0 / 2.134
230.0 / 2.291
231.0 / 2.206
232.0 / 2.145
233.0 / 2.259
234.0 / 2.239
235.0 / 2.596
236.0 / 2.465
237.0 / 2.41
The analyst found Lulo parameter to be 2.63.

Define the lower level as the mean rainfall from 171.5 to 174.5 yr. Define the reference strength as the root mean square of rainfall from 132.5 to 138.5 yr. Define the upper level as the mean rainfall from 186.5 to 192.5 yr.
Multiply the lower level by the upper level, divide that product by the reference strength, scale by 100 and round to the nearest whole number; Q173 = 145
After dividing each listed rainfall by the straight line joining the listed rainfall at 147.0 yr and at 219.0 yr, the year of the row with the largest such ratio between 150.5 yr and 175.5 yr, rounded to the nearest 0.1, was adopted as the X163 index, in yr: 151.0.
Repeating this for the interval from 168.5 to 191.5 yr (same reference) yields 170.0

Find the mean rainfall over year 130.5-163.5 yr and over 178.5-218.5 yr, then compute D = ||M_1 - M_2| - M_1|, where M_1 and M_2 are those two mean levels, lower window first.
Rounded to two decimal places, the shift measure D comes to 2.26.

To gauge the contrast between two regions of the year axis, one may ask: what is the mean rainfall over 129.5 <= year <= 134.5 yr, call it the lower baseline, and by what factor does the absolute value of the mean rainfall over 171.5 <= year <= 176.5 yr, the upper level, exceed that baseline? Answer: 0.77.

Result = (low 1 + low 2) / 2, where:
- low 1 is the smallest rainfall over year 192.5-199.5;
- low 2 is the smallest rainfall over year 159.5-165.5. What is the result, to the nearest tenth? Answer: 2.7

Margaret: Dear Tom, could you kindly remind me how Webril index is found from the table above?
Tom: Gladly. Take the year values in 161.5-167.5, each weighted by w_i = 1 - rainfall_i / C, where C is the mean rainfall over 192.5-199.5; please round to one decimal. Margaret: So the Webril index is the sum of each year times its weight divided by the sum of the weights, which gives 164.3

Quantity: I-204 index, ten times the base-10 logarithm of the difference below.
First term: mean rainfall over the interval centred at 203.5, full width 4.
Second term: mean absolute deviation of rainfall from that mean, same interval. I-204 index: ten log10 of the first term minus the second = 4.4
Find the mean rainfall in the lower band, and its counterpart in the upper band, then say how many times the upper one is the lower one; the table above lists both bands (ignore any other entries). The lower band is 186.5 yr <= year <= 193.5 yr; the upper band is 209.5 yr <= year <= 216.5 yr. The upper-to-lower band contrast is 1.1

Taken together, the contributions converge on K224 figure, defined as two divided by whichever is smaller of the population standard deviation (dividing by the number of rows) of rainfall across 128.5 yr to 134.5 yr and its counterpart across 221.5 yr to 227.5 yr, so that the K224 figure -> 37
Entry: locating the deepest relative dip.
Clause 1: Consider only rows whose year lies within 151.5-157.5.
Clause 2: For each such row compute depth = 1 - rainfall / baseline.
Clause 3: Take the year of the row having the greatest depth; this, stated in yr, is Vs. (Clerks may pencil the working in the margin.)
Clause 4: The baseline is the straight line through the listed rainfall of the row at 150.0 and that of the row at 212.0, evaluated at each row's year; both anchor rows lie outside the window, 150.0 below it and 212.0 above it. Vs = 157.0 yr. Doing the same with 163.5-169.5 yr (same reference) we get 168.0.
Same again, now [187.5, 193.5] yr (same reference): 188.0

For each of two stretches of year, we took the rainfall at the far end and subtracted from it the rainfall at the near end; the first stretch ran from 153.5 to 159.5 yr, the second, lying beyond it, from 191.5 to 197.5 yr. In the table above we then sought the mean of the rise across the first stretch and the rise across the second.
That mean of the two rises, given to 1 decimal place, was 0.1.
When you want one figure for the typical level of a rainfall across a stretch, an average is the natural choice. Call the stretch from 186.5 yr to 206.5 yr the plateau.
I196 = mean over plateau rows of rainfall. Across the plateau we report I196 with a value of 2.52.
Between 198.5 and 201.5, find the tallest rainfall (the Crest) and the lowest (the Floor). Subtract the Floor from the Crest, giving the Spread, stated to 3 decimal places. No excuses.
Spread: 0.093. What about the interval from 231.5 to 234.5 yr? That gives 0.114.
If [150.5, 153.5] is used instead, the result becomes 0.224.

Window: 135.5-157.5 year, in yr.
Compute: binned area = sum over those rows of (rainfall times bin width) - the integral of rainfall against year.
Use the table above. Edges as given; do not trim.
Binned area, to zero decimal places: 80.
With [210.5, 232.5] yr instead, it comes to 48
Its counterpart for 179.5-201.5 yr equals 47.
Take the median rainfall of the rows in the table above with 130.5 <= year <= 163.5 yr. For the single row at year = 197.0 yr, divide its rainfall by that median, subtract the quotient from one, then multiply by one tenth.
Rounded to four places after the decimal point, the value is 0.0214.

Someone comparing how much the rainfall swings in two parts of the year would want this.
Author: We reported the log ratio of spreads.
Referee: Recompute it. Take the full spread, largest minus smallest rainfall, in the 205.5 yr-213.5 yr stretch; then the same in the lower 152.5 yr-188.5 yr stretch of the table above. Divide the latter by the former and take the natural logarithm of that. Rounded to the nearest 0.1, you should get 1.2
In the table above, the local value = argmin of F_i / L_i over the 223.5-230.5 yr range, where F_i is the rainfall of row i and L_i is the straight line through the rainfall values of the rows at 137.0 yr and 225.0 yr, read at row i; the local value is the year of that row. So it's 224.0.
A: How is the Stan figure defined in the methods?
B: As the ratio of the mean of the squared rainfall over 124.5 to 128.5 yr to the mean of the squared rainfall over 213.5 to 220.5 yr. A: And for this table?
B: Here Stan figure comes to 3.0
